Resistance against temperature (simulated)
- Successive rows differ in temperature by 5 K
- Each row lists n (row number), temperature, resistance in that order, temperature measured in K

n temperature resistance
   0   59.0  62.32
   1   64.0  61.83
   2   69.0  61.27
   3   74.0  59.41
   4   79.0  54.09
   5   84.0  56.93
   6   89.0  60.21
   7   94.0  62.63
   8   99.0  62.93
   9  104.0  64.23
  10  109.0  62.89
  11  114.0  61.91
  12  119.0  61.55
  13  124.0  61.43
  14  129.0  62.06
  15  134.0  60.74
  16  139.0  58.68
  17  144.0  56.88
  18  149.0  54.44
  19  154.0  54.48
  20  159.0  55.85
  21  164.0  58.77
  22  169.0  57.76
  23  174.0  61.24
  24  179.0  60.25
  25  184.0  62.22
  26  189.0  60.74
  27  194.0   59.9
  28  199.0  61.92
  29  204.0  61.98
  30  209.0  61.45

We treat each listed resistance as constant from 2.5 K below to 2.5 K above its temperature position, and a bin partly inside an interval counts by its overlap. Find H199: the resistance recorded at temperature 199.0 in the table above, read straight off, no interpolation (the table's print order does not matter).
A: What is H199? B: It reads 61.92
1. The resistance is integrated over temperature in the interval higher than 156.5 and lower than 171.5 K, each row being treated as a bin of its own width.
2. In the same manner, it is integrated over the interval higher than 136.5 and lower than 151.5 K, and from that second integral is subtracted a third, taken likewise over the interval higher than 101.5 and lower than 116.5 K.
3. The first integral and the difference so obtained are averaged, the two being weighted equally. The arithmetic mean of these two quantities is 383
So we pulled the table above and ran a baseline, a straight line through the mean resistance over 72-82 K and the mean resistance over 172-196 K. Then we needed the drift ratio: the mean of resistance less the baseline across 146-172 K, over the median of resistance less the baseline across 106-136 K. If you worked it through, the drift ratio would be -1.1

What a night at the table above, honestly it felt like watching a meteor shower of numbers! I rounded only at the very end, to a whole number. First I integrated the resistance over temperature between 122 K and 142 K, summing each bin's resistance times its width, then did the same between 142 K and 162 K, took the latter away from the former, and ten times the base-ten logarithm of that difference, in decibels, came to 20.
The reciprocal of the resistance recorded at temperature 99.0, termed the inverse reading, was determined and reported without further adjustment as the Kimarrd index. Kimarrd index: 0.0159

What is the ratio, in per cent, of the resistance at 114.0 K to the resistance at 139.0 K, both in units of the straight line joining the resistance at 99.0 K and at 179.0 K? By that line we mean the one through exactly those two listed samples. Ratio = 104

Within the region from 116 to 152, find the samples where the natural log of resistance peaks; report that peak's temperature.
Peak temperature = 129.0 K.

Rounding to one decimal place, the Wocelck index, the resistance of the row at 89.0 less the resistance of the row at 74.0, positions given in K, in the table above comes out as 0.8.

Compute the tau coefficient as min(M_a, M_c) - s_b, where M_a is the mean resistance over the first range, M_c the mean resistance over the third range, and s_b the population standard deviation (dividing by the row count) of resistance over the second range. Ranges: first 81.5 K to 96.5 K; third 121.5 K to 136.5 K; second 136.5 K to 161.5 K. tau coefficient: 58.3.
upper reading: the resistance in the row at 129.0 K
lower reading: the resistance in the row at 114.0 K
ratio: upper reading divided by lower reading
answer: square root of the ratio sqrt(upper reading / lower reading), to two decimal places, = 1.00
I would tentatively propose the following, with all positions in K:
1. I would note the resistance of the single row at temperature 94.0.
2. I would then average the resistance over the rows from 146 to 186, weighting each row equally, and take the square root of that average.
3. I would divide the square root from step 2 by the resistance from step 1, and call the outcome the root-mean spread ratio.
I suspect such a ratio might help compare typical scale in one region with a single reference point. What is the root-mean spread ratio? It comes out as 0.122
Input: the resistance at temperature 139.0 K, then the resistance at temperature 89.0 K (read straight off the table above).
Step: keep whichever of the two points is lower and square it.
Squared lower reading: 3443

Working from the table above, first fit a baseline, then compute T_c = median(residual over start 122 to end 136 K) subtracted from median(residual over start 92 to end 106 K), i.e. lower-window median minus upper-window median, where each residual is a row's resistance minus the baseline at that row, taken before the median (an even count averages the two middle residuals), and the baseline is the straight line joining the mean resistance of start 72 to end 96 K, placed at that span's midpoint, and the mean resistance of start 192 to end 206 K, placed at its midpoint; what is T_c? 2.1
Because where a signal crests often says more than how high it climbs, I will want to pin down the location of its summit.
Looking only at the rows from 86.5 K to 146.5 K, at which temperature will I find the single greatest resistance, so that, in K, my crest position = 104.0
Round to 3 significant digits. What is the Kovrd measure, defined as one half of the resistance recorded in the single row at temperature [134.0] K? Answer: 30.4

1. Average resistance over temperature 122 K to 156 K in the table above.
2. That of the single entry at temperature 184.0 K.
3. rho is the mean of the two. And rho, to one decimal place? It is 60.3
